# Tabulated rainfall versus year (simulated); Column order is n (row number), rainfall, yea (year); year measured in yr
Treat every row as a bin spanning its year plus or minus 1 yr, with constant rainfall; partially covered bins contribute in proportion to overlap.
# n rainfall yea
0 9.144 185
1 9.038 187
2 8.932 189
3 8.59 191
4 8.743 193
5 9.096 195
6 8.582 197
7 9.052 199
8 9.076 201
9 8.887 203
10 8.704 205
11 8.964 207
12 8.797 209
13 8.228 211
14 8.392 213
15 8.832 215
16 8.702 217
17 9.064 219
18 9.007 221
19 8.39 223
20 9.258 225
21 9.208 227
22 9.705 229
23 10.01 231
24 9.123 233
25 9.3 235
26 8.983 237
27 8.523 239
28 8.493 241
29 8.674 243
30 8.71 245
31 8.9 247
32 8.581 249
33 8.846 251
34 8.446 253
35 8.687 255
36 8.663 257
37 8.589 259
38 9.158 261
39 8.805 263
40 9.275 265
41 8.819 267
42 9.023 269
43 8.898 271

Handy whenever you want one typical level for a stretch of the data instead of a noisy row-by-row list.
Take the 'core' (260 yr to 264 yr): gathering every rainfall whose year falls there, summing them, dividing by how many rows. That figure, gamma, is 8.98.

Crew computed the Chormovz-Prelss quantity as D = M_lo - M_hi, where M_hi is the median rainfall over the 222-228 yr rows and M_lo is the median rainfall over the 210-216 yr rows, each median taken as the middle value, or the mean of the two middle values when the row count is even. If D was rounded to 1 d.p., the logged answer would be -0.8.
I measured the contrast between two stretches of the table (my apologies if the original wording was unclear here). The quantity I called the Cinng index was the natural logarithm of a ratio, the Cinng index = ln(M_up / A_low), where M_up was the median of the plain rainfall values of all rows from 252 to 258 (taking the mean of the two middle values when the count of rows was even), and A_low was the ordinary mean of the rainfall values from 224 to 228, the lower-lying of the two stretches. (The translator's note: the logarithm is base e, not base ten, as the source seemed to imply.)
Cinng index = -0.06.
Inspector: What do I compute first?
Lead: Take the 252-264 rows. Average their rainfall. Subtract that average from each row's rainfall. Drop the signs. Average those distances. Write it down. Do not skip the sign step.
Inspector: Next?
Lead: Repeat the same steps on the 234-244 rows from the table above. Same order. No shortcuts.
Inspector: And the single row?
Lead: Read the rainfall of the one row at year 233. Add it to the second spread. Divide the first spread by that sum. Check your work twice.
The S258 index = 0.018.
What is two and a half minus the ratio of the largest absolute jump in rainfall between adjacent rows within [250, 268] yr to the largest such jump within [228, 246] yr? 1.9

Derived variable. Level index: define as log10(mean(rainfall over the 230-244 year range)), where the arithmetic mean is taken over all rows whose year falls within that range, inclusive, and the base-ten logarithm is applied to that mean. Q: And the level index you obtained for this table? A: 0.955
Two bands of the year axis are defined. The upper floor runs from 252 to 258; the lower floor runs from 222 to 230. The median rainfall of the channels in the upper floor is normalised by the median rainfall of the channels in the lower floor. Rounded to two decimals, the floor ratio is 0.94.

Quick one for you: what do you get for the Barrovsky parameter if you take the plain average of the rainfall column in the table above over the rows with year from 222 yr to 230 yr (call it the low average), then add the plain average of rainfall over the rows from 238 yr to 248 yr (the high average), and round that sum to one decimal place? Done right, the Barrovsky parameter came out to 17.8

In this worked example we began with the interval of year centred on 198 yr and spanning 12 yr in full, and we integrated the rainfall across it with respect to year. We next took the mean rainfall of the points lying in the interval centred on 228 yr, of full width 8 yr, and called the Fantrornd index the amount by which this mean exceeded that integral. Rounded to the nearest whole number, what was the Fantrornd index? -97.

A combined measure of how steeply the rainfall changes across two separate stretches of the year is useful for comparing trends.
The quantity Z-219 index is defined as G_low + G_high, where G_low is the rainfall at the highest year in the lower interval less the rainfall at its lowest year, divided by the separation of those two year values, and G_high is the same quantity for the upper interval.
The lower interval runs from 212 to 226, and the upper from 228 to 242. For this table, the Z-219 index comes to -0.03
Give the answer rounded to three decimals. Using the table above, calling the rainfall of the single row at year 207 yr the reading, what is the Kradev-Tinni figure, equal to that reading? 8.964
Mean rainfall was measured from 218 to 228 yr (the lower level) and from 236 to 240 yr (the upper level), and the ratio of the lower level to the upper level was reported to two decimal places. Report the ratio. 1.03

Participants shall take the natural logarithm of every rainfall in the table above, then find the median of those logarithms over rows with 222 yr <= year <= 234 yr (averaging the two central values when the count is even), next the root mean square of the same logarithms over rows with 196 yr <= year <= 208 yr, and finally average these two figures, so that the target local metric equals 2.20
